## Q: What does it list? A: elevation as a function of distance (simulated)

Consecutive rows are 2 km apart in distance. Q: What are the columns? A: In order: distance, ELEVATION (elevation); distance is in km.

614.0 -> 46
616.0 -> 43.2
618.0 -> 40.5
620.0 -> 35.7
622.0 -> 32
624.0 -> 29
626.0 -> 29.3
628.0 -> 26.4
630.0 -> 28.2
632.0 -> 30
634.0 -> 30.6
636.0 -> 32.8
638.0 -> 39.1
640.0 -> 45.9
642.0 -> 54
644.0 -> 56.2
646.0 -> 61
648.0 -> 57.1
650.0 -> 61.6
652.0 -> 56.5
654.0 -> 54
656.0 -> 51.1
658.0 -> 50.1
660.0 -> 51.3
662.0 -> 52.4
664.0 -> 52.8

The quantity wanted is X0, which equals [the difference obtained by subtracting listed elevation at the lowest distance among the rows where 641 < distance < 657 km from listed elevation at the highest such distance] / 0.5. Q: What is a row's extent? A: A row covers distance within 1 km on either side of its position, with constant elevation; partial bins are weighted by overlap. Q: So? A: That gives -6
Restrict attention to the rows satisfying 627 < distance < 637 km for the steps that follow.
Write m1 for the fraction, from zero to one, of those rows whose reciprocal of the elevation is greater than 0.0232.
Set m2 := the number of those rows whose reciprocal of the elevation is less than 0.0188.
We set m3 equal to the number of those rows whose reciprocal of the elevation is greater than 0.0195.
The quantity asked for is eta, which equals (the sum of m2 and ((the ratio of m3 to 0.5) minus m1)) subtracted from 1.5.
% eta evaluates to -7.5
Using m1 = 1.0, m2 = 0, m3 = 5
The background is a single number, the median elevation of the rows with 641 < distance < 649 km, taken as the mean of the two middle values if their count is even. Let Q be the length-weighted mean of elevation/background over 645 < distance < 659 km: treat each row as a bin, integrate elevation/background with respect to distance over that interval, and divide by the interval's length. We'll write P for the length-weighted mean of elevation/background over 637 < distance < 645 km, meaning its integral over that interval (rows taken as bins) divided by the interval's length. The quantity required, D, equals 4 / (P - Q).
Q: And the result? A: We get -32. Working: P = 0.86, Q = 0.99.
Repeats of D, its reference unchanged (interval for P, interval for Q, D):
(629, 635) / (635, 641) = -23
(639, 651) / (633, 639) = 10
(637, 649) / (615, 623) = 16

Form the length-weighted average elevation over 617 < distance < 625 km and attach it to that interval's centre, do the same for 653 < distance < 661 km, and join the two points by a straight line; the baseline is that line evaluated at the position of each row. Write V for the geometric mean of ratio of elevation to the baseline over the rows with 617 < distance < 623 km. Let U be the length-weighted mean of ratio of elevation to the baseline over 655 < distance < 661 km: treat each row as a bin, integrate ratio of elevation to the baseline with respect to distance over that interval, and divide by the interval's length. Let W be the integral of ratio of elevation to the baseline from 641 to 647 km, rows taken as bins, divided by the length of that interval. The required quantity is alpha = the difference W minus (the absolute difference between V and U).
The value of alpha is 1.17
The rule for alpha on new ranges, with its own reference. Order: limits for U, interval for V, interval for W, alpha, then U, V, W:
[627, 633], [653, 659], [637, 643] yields 0.78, 0.73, 1.01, 1.06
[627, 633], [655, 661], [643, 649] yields 1.01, 0.73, 0.98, 1.25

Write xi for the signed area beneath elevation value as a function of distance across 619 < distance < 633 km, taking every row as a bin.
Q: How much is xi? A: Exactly 421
